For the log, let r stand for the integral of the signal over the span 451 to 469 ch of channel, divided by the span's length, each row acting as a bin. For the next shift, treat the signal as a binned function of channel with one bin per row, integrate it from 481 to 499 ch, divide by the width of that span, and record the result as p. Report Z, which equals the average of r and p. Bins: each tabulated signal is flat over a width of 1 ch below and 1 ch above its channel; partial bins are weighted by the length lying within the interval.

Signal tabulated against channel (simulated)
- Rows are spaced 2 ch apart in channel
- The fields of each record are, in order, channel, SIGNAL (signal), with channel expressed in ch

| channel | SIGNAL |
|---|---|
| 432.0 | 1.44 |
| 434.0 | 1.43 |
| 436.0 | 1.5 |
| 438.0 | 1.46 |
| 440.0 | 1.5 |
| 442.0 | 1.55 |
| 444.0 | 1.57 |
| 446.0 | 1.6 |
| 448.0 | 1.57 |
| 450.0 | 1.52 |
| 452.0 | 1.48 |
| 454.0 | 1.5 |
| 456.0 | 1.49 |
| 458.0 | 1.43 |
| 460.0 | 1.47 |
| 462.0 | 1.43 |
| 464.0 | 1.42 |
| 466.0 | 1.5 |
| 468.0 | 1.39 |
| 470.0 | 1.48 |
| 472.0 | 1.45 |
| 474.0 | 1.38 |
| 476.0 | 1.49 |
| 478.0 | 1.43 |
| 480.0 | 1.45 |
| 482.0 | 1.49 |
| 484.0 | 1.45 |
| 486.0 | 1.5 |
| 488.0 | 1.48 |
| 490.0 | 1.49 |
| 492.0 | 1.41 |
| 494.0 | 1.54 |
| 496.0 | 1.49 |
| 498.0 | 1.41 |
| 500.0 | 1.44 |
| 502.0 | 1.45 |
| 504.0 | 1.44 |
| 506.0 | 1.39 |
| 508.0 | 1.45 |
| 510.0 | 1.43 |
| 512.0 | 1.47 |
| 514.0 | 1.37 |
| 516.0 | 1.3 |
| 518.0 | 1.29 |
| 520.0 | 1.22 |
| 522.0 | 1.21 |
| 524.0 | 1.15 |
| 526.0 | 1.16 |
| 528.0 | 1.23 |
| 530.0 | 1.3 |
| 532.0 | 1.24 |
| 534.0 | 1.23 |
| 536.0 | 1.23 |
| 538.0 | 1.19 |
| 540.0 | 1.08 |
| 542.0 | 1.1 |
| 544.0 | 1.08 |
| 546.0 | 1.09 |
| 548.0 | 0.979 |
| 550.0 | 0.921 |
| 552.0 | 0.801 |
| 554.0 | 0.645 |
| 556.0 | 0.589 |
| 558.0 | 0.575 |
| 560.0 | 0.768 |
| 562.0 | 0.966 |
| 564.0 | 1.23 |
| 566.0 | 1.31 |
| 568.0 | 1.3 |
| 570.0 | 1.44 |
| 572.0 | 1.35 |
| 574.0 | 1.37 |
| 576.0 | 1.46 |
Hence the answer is 1.5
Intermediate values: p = 1.5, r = 1.46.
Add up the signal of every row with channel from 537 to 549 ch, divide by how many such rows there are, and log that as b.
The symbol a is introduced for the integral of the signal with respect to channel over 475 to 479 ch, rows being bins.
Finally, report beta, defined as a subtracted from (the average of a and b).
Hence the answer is -2.4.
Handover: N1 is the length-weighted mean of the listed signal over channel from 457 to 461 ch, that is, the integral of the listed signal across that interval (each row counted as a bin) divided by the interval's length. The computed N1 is 1.45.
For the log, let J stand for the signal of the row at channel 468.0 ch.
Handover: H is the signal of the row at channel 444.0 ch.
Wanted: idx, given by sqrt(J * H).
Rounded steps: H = 1.57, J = 1.39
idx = 1.48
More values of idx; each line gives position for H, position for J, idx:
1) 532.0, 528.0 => 1.23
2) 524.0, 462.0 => 1.28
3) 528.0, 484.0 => 1.34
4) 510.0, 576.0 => 1.44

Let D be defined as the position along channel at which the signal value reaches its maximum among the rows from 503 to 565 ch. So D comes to 512.0 ch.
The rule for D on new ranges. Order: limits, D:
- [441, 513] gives 446.0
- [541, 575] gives 570.0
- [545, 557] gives 546.0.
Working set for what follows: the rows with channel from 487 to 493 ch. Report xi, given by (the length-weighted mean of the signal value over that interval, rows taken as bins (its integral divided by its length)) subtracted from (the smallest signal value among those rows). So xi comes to -0.050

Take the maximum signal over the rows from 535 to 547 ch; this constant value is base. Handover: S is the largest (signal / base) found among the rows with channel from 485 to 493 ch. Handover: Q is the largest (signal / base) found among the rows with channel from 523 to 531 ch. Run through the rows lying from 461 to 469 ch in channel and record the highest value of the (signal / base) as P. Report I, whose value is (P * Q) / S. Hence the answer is 1.1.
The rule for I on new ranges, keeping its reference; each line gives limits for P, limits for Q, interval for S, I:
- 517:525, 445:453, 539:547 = 1.5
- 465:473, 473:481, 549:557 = 2.0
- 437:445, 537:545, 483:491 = 1.0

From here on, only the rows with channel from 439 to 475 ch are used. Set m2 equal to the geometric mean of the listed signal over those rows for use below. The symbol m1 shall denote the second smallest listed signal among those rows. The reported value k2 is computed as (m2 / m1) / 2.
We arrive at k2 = 0.53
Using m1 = 1.39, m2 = 1.48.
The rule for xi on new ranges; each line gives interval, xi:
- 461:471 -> -0.054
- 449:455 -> -0.020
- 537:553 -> -0.229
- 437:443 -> -0.043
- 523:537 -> -0.070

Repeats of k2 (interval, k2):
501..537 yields 0.56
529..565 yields 0.82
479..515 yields 0.52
